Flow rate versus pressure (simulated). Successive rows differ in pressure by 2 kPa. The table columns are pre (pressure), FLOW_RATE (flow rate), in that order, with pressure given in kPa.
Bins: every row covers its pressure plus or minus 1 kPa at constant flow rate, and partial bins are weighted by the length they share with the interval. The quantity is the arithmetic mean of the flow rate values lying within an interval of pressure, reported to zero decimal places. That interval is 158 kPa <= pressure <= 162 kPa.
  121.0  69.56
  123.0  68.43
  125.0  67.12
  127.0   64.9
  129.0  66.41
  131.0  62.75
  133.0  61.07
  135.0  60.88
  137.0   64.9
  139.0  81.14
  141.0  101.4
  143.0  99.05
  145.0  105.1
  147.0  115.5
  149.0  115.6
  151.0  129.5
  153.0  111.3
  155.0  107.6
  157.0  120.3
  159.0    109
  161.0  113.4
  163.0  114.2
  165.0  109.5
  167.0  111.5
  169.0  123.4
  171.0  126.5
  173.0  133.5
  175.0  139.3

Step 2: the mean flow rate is 111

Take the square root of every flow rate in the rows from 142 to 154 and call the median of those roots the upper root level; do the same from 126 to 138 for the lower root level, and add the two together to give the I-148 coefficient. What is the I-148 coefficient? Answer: 18.6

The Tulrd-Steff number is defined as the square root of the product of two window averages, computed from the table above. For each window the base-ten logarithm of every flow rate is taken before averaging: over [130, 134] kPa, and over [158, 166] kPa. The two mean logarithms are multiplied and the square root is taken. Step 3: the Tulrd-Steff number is 1.92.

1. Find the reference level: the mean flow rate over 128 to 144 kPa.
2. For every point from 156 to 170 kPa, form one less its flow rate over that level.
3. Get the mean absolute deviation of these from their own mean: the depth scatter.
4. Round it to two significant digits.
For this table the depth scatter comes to 0.056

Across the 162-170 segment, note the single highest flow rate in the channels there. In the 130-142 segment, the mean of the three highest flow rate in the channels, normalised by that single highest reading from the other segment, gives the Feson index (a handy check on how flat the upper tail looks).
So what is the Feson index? 0.67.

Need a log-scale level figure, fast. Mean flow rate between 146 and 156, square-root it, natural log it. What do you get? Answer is 2.38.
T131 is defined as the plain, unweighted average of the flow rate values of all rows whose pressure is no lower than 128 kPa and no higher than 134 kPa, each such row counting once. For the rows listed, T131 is 63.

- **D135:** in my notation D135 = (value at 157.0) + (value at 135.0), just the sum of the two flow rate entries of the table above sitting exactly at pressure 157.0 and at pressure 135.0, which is 181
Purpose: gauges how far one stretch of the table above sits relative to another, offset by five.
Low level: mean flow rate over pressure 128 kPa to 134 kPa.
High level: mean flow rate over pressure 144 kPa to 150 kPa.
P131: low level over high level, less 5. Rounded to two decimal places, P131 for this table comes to -4.43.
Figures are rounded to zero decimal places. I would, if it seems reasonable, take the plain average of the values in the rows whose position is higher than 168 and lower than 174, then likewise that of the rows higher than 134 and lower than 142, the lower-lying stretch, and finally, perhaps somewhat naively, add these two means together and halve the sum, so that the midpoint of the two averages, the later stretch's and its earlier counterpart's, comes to 102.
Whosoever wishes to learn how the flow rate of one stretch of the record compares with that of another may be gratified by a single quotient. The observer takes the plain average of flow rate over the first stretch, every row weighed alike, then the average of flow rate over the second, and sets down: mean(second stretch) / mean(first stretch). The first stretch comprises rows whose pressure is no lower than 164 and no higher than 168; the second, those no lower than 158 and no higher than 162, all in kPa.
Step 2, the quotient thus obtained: 1.0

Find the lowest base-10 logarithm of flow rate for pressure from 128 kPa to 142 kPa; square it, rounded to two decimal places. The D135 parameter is 3.18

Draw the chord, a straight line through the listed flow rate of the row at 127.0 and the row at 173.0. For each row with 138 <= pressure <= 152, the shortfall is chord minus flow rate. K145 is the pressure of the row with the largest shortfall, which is 139.0 kPa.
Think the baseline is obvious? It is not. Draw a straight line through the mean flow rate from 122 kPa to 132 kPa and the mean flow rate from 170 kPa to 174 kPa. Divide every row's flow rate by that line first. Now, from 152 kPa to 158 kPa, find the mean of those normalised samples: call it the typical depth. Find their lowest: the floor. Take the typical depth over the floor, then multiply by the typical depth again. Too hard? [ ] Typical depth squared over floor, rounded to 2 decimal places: 1.12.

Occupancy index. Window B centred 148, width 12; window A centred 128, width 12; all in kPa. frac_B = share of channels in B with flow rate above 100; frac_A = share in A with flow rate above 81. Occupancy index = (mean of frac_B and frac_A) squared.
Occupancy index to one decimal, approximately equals 0.2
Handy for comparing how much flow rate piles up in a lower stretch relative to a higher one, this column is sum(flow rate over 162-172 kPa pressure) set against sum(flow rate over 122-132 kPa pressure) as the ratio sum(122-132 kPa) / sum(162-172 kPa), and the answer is 0.56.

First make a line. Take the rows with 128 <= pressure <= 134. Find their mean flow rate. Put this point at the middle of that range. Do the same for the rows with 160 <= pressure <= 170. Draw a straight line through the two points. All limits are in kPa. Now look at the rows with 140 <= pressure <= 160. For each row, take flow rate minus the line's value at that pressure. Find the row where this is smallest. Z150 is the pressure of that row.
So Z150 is 159.0 kPa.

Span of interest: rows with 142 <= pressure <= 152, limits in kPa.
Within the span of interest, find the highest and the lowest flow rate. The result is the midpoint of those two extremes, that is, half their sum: 114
